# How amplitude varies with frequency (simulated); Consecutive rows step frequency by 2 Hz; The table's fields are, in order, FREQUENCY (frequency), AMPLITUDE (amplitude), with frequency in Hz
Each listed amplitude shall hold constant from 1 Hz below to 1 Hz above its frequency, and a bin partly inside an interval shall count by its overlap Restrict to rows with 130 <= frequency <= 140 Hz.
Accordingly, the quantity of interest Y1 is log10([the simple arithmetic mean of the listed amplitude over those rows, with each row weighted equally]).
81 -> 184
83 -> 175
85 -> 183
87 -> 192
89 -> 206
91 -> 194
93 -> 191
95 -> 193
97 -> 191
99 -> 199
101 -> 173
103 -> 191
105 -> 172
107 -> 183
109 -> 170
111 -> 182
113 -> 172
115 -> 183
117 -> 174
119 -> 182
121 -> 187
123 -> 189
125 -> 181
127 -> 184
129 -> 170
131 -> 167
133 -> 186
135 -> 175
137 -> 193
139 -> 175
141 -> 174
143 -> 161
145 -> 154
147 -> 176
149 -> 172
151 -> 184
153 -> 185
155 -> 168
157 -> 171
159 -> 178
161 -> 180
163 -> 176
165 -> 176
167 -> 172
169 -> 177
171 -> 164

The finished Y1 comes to 2.25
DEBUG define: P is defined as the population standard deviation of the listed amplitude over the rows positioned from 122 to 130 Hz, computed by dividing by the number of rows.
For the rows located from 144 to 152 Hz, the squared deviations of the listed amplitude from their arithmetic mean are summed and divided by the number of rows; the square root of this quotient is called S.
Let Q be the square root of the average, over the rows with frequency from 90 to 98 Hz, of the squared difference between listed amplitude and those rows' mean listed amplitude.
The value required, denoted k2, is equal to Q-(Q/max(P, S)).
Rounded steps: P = 7.0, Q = 1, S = 11.0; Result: 1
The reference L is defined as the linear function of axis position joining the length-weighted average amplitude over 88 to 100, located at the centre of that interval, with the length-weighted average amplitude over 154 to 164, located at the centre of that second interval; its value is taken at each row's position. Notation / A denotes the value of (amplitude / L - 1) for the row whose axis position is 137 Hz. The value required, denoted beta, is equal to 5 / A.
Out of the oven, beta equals 81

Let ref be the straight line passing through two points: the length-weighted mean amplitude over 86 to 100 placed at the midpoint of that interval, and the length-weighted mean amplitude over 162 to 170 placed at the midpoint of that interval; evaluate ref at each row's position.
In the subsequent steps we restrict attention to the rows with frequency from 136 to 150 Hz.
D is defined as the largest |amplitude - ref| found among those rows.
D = 27.0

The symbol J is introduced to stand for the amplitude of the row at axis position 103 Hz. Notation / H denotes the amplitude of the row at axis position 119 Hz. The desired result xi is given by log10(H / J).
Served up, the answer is -0.021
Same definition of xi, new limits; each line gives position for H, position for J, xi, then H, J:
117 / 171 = 0.026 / 174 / 164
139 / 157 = 0.010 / 175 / 171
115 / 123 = -0.014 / 183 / 189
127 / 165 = 0.019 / 184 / 176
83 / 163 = -0.002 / 175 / 176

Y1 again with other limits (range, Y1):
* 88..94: 2.29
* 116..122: 2.26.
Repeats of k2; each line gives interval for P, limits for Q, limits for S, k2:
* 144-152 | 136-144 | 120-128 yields 10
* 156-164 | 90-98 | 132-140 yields 1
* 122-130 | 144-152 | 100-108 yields 10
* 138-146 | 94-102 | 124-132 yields 9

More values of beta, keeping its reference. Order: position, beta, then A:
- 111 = -117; -0.04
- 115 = -161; -0.03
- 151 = 130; 0.04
